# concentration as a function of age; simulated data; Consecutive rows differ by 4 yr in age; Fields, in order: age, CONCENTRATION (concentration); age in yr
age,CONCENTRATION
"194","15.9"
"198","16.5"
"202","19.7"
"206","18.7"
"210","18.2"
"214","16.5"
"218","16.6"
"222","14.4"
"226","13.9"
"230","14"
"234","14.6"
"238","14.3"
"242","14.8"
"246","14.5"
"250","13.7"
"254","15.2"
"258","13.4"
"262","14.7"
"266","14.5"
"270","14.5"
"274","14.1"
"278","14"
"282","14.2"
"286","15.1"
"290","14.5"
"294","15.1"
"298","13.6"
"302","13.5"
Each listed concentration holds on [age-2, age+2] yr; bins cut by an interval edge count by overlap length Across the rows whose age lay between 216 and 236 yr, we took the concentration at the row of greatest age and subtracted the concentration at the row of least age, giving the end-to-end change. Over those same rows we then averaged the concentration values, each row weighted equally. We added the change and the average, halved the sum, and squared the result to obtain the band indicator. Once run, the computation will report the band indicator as 40.3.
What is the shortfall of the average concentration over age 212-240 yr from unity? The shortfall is -13.9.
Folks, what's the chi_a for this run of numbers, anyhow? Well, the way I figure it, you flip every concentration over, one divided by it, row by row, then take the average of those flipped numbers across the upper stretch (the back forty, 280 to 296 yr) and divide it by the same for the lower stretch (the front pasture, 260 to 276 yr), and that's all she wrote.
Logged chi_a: 0.98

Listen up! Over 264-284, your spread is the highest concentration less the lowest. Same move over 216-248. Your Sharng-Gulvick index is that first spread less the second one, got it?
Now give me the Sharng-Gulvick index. -2.2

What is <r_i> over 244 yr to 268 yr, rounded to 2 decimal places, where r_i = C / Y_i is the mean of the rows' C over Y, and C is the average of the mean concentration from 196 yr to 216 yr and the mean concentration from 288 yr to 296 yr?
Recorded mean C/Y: 1.14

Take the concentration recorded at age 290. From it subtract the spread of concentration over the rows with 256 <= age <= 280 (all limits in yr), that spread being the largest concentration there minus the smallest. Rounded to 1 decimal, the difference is 13.2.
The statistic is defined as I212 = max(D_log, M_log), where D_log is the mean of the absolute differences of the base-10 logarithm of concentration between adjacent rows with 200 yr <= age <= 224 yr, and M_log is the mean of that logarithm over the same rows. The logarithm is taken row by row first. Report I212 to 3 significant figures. 1.24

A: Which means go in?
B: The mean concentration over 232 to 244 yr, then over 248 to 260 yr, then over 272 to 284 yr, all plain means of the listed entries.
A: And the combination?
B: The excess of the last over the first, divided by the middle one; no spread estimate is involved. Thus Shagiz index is -0.03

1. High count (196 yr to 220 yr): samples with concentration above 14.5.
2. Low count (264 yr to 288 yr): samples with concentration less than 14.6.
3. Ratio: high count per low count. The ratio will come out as 1.2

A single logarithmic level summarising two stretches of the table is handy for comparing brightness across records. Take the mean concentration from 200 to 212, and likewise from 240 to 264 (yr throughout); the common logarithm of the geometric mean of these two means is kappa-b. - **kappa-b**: 1.22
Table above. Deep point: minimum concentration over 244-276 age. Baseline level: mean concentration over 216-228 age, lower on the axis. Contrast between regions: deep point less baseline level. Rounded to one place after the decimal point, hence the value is -1.6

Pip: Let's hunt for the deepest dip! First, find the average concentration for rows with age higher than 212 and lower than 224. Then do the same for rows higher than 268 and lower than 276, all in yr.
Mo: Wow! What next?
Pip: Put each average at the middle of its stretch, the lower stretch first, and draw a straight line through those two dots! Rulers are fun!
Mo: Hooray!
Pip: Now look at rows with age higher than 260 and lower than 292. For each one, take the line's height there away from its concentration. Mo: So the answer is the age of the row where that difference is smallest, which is 274 yr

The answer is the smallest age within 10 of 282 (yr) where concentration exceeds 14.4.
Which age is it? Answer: 286 yr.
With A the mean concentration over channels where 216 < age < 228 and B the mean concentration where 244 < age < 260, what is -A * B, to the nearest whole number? -213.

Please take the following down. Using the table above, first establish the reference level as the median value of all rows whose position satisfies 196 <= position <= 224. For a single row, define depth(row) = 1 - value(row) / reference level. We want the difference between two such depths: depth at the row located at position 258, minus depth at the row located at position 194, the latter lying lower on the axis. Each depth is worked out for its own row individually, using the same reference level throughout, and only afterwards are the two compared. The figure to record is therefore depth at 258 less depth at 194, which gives 0.15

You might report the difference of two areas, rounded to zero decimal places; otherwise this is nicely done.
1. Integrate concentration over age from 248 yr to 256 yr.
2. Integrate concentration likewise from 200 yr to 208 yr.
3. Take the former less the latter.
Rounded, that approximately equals -38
